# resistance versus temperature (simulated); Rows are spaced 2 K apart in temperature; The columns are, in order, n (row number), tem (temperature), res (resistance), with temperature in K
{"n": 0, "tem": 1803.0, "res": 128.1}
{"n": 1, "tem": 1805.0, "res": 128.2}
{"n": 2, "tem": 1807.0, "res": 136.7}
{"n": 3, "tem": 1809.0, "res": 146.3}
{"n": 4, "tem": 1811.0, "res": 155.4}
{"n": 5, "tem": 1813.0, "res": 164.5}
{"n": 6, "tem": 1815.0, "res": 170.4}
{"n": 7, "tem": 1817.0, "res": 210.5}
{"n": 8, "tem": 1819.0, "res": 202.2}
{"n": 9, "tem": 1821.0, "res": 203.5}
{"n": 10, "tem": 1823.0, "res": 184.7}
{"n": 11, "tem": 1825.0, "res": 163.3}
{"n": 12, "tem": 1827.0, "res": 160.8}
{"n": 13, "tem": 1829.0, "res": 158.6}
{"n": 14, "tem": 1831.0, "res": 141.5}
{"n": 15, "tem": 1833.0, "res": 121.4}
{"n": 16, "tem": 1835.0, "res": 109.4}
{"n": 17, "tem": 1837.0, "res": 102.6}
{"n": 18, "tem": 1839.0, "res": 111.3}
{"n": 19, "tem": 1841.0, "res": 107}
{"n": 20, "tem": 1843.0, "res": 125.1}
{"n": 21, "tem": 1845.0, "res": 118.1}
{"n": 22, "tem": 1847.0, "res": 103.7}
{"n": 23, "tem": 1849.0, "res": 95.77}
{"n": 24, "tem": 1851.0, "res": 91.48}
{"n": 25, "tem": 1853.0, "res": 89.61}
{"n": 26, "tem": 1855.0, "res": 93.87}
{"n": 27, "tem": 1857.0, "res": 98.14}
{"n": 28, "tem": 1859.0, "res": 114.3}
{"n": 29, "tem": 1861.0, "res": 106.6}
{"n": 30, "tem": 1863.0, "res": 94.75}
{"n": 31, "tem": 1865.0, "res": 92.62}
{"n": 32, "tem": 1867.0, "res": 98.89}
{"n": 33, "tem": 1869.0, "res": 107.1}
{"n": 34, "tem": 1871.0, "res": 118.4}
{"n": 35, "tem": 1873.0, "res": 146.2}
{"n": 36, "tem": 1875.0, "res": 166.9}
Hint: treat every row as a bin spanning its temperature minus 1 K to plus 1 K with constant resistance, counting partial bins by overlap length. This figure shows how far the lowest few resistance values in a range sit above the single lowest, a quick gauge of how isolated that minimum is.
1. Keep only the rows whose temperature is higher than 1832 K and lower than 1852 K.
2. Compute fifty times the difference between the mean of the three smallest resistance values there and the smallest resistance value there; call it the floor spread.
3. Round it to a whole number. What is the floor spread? 257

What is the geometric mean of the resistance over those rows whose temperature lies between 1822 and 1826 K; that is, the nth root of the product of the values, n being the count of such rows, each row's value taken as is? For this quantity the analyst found 174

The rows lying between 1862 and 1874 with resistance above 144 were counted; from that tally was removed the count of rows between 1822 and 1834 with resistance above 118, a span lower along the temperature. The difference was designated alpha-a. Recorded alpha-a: -5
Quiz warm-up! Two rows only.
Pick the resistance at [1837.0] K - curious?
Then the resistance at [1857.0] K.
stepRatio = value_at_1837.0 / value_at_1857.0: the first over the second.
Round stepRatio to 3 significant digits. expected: 1.05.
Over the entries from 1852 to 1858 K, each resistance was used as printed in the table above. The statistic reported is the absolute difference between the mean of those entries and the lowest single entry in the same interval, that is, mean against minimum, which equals 4.3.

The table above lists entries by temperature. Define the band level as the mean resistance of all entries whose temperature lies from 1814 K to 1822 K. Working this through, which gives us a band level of 197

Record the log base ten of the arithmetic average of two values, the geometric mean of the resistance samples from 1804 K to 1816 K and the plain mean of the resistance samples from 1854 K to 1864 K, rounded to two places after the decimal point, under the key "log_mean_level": 2.10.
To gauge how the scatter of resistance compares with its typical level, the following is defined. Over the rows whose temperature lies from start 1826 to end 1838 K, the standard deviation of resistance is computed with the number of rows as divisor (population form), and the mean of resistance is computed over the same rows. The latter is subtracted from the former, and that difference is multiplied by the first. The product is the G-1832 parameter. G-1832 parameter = -2497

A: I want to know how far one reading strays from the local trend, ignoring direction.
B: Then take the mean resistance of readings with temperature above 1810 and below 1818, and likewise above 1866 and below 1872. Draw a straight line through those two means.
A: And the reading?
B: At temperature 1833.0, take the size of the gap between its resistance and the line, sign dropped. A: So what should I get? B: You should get 31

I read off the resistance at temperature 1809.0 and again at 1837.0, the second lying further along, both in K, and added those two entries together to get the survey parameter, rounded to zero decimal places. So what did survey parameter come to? 249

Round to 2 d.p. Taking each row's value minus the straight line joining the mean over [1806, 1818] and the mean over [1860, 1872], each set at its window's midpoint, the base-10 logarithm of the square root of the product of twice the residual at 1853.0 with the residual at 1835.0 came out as 1.60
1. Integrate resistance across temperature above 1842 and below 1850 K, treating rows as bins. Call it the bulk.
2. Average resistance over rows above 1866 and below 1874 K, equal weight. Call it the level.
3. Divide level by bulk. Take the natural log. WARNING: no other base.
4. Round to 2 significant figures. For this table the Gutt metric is -2.0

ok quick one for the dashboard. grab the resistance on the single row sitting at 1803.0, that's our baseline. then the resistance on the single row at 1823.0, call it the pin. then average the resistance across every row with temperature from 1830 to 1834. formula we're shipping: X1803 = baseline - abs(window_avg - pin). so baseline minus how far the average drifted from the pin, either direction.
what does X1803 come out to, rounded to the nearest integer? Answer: 75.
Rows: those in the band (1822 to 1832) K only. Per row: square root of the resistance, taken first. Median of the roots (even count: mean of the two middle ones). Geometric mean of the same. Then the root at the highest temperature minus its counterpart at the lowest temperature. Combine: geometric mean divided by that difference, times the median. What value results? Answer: -95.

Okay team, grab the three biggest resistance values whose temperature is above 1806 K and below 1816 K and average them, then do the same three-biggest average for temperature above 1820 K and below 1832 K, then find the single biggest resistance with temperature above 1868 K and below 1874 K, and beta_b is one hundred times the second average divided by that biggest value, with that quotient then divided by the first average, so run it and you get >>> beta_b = 0.77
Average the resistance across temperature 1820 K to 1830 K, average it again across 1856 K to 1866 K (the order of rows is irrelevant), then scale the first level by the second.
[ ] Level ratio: 1.72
